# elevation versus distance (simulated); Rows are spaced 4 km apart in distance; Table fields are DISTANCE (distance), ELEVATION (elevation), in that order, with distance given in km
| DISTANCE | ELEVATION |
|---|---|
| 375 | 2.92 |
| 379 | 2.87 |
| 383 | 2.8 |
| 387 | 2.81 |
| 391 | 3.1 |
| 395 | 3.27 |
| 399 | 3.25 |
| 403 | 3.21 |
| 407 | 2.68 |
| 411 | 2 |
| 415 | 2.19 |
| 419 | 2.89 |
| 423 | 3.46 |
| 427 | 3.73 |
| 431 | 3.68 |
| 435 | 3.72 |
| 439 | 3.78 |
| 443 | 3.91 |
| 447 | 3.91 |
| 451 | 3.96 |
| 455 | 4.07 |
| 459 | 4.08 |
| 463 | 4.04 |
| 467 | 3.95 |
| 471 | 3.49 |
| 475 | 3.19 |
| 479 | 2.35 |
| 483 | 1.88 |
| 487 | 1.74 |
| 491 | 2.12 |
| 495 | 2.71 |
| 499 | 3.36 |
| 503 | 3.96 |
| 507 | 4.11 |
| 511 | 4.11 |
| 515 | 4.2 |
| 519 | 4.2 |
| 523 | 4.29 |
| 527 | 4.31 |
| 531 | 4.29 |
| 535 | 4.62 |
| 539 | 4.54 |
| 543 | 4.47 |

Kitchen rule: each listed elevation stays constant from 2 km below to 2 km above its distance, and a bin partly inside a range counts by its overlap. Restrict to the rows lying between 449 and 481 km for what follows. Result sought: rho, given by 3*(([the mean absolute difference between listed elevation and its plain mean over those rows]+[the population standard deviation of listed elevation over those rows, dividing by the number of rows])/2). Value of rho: 1.6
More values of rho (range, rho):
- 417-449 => 0.8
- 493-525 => 1.4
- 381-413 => 1.1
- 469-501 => 1.8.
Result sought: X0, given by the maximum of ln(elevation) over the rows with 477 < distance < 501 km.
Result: 1.21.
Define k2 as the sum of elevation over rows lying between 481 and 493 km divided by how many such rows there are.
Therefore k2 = 1.9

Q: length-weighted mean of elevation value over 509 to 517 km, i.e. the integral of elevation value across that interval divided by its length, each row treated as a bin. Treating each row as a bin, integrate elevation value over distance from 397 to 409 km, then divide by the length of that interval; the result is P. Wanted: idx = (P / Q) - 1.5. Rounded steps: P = 3.0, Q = 4.2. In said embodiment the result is -0.8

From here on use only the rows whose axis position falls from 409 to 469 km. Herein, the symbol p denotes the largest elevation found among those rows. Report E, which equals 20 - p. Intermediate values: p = 4.08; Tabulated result 15.9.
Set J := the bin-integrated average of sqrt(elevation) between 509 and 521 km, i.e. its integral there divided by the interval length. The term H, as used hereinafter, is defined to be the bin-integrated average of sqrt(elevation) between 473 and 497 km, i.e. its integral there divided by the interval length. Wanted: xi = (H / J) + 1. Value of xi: 1.74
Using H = 1.52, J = 2.04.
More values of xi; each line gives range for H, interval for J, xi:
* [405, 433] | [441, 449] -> 1.86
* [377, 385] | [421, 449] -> 1.87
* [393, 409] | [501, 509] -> 1.88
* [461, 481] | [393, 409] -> 2.04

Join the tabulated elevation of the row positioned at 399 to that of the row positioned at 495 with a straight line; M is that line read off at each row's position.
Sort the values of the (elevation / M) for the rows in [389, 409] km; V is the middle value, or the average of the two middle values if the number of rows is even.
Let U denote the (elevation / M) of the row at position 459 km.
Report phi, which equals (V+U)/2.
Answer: 1.20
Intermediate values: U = 1.40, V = 1.0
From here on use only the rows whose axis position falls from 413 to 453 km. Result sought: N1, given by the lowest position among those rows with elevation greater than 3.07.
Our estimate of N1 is 423 km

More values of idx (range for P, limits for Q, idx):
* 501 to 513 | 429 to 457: -0.4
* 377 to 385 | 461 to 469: -0.8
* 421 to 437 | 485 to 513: -0.3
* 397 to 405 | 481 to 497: 0.0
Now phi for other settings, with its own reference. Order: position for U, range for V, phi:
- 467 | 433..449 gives 1.33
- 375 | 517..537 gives 1.28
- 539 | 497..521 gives 1.70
